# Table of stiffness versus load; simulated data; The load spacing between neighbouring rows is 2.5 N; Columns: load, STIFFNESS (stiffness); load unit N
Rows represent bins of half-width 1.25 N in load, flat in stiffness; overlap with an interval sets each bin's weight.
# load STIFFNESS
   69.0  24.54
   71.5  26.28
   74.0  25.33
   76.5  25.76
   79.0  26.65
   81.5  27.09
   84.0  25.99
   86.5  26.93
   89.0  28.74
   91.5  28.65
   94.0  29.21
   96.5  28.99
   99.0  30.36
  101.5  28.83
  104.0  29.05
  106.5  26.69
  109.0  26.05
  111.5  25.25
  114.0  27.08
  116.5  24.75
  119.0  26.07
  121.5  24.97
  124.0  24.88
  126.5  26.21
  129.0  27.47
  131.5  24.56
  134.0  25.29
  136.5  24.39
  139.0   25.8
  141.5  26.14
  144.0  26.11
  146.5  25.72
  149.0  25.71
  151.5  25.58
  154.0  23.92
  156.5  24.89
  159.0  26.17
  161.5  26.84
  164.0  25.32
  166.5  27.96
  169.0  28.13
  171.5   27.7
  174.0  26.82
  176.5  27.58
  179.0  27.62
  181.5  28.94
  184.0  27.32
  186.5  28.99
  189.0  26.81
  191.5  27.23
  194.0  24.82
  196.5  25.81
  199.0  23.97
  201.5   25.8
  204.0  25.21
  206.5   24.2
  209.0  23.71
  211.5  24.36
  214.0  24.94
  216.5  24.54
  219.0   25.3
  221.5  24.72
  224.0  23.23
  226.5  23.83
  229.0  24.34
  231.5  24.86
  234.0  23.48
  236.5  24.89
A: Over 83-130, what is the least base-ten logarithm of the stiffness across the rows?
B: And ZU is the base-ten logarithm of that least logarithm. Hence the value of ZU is 0.144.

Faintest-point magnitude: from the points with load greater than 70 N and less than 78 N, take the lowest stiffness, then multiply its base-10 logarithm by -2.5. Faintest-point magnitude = -3.51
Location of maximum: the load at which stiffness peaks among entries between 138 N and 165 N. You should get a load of 161.5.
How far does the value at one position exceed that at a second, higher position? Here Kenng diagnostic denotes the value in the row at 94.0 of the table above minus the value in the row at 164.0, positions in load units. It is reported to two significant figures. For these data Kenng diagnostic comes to 3.9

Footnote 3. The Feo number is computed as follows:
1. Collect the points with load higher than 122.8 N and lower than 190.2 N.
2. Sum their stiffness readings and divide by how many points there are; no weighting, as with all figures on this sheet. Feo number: 26.4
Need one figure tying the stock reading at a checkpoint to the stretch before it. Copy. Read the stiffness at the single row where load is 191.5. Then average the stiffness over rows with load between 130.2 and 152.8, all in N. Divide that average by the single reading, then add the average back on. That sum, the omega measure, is 26.41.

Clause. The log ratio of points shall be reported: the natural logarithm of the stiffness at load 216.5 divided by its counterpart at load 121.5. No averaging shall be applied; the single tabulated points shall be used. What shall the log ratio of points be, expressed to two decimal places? -0.02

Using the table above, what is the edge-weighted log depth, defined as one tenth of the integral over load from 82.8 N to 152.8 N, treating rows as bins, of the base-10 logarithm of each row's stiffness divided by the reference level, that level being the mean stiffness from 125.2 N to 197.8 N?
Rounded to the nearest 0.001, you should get 0.019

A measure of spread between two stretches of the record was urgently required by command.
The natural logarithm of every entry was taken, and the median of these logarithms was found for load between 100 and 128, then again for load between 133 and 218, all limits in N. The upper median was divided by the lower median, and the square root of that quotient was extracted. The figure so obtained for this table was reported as 1.00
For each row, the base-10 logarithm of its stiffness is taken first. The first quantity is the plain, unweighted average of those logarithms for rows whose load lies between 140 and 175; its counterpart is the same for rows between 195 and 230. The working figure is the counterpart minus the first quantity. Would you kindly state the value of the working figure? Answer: -0.03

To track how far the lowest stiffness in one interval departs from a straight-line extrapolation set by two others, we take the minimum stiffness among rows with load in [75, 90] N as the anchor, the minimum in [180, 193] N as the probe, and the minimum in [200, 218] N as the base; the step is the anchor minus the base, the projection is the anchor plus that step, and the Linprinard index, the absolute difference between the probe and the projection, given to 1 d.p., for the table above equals 1.0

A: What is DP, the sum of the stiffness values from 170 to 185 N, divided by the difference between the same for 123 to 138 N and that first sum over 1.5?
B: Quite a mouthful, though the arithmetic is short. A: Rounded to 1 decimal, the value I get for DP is 3.9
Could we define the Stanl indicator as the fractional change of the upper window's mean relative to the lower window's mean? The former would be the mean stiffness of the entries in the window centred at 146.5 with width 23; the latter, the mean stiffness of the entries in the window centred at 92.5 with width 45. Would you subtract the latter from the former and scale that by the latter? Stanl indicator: -0.07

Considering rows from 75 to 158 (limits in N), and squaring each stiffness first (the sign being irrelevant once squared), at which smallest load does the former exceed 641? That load 76.5 N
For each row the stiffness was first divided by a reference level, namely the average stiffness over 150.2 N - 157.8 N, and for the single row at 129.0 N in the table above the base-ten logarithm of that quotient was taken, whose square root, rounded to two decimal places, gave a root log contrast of 0.21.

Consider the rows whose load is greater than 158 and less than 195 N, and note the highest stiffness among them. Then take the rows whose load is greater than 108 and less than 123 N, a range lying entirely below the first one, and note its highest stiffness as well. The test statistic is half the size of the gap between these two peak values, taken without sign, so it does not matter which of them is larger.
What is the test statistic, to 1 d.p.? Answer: 1.0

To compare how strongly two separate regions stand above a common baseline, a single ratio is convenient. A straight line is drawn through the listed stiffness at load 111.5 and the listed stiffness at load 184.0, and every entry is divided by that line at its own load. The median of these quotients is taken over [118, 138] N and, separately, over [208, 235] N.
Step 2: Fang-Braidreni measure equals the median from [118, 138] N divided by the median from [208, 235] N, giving 1.13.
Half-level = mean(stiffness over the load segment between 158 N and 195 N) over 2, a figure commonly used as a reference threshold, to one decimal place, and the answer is 13.6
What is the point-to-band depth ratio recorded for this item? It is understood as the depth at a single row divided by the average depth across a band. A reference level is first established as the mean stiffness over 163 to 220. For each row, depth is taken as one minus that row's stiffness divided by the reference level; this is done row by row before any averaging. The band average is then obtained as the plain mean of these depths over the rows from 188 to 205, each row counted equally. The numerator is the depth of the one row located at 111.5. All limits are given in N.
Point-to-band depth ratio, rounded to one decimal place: 1.7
